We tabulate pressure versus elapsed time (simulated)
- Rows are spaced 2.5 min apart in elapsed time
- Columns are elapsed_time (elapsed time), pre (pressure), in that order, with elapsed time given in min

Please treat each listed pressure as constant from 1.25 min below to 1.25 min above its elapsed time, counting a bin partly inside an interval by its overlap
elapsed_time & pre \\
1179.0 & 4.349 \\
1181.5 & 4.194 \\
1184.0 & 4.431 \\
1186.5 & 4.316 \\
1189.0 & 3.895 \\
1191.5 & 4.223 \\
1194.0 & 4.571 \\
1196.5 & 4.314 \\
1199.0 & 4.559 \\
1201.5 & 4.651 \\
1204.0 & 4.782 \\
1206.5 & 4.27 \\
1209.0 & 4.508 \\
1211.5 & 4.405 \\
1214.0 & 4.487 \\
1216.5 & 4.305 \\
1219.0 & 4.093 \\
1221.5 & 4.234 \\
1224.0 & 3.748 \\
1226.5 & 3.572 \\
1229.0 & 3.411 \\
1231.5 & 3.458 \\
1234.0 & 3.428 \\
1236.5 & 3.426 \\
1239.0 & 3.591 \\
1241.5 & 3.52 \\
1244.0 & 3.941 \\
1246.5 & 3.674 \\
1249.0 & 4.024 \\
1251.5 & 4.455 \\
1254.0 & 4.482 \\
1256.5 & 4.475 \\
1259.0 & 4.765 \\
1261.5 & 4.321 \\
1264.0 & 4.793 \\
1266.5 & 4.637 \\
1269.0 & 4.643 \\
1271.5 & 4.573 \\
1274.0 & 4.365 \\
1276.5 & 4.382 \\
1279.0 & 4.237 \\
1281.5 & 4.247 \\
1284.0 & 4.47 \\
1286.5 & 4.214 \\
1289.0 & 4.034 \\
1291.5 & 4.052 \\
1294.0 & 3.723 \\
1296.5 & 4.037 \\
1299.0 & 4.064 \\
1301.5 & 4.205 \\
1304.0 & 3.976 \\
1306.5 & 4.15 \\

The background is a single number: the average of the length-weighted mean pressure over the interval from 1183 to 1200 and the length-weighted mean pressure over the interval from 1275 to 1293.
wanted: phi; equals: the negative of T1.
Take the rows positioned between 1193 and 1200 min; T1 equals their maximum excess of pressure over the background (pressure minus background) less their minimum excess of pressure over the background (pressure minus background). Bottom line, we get -0.26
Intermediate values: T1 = 0.26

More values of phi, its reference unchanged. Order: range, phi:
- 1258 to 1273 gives -0.47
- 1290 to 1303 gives -0.48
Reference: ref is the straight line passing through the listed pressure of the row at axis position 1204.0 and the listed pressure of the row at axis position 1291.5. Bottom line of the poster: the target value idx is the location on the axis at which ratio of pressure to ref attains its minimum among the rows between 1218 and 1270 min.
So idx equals 1229.0 min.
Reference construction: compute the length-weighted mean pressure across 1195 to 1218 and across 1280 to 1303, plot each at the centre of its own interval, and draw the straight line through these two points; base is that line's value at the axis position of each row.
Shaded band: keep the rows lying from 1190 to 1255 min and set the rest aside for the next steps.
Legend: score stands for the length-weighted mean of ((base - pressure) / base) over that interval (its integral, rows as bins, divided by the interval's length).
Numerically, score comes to 0.07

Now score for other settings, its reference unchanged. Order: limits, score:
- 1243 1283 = -0.03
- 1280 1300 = 0.00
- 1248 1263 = -0.04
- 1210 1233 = 0.10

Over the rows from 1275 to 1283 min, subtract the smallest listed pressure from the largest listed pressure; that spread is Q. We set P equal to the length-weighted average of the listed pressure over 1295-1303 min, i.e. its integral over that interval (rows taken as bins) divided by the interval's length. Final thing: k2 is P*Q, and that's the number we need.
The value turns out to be 0.6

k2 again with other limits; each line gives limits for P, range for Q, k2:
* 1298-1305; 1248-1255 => 1.9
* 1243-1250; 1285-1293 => 0.7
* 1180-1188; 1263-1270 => 0.7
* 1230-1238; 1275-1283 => 0.5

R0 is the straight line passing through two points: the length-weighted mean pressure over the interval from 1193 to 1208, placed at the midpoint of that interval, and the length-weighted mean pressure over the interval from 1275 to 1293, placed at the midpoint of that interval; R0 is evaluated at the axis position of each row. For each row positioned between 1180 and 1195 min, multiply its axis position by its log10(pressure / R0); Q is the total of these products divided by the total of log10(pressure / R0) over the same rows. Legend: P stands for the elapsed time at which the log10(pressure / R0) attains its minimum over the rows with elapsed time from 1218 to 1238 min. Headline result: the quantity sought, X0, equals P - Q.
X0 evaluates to 42.0 min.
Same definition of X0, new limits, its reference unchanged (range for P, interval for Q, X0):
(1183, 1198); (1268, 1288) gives -85.2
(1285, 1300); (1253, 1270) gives 31.1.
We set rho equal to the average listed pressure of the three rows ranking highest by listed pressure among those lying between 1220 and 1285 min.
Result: 4.73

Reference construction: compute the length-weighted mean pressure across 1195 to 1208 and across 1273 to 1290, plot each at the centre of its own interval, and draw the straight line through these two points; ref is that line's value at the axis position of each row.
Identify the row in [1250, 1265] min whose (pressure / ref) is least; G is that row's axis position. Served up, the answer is 1261.5 min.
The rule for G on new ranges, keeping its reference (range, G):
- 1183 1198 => 1189.0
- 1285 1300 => 1294.0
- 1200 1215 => 1206.5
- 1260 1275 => 1261.5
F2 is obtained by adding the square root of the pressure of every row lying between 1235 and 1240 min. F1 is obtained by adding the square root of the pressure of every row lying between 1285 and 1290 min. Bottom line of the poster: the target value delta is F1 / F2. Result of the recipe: 1.08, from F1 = 4.06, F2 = 3.75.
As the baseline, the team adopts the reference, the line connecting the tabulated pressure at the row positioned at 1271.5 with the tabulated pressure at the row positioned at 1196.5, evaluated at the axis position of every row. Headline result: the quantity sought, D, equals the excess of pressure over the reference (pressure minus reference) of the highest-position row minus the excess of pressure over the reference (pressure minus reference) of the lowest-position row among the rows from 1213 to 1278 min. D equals -0.32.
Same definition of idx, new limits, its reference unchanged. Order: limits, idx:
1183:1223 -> 1189.0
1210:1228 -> 1226.5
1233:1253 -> 1234.0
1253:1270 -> 1261.5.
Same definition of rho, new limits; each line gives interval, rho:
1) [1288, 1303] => 4.11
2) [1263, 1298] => 4.69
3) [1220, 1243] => 3.86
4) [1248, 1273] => 4.73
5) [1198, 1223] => 4.66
